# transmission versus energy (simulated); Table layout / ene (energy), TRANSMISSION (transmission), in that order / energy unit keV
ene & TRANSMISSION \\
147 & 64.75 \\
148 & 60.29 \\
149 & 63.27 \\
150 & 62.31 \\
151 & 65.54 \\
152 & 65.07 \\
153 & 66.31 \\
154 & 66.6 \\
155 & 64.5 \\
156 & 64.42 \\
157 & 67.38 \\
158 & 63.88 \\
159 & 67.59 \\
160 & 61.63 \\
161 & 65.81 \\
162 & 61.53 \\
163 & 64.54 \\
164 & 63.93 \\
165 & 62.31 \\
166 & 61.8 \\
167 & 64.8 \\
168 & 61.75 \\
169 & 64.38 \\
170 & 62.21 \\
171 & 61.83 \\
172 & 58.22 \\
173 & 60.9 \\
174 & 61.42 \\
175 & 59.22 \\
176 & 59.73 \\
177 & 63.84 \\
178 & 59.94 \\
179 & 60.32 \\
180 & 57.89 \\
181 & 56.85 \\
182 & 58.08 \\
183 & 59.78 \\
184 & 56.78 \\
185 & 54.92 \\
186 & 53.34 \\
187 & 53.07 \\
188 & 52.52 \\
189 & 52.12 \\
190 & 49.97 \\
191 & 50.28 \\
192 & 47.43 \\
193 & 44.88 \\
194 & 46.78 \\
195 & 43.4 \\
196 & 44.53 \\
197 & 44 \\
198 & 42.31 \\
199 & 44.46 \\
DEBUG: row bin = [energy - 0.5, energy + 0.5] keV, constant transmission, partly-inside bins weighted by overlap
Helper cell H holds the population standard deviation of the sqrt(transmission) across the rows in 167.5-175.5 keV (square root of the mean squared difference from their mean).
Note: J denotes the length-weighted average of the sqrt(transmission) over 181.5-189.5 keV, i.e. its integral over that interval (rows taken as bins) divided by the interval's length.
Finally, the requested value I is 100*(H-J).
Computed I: -731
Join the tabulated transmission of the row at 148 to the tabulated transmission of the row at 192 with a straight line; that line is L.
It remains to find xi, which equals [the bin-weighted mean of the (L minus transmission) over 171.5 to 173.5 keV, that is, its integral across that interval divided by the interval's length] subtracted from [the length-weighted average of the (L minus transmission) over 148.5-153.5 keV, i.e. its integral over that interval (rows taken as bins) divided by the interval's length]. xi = 1.3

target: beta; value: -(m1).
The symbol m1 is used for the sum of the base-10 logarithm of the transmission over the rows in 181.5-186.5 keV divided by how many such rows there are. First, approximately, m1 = 1.75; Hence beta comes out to -1.75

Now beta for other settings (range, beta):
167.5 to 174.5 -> -1.79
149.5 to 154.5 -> -1.81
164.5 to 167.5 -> -1.80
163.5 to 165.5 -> -1.80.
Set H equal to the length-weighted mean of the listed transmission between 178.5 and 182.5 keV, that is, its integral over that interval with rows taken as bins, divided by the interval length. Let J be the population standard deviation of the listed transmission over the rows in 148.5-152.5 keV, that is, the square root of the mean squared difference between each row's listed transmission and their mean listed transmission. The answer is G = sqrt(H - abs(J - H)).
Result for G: 1.15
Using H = 58.3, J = 1.3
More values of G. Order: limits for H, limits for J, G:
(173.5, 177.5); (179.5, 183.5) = 1.03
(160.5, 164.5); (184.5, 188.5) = 0.94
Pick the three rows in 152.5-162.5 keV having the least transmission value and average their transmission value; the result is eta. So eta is 62.3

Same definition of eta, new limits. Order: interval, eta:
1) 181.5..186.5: 55.0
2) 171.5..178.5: 59.1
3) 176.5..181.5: 58.2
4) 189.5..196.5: 44.3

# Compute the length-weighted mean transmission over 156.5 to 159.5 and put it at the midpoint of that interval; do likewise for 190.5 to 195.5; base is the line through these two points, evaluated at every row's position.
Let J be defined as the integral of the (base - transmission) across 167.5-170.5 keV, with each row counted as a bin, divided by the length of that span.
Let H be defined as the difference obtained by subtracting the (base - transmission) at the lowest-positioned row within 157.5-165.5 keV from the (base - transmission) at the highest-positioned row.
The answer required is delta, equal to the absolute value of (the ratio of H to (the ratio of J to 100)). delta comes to 88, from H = -2.4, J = -2.7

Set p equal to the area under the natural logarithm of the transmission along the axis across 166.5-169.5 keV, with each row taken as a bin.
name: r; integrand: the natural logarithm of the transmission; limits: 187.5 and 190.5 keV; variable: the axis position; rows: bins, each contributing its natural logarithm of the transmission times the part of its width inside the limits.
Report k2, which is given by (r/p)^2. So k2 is 0.90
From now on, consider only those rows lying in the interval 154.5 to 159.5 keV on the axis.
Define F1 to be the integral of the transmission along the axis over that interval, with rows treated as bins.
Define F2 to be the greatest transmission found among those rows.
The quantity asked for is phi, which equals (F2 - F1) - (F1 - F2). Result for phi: -520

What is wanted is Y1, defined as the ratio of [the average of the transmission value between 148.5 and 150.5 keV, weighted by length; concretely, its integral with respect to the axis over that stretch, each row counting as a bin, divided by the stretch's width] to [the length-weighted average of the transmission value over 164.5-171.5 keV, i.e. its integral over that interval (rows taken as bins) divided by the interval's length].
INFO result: 1.00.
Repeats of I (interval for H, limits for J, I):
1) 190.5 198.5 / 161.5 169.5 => -777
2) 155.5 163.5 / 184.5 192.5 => -706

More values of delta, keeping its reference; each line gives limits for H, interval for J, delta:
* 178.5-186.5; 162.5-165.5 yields 438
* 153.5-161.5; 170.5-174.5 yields 127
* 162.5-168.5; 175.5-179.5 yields 1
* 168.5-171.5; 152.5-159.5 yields 89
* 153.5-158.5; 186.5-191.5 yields 17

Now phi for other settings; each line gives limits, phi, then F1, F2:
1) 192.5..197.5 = -354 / 224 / 46.78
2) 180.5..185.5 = -453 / 286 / 59.78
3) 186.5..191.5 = -410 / 258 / 53.07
